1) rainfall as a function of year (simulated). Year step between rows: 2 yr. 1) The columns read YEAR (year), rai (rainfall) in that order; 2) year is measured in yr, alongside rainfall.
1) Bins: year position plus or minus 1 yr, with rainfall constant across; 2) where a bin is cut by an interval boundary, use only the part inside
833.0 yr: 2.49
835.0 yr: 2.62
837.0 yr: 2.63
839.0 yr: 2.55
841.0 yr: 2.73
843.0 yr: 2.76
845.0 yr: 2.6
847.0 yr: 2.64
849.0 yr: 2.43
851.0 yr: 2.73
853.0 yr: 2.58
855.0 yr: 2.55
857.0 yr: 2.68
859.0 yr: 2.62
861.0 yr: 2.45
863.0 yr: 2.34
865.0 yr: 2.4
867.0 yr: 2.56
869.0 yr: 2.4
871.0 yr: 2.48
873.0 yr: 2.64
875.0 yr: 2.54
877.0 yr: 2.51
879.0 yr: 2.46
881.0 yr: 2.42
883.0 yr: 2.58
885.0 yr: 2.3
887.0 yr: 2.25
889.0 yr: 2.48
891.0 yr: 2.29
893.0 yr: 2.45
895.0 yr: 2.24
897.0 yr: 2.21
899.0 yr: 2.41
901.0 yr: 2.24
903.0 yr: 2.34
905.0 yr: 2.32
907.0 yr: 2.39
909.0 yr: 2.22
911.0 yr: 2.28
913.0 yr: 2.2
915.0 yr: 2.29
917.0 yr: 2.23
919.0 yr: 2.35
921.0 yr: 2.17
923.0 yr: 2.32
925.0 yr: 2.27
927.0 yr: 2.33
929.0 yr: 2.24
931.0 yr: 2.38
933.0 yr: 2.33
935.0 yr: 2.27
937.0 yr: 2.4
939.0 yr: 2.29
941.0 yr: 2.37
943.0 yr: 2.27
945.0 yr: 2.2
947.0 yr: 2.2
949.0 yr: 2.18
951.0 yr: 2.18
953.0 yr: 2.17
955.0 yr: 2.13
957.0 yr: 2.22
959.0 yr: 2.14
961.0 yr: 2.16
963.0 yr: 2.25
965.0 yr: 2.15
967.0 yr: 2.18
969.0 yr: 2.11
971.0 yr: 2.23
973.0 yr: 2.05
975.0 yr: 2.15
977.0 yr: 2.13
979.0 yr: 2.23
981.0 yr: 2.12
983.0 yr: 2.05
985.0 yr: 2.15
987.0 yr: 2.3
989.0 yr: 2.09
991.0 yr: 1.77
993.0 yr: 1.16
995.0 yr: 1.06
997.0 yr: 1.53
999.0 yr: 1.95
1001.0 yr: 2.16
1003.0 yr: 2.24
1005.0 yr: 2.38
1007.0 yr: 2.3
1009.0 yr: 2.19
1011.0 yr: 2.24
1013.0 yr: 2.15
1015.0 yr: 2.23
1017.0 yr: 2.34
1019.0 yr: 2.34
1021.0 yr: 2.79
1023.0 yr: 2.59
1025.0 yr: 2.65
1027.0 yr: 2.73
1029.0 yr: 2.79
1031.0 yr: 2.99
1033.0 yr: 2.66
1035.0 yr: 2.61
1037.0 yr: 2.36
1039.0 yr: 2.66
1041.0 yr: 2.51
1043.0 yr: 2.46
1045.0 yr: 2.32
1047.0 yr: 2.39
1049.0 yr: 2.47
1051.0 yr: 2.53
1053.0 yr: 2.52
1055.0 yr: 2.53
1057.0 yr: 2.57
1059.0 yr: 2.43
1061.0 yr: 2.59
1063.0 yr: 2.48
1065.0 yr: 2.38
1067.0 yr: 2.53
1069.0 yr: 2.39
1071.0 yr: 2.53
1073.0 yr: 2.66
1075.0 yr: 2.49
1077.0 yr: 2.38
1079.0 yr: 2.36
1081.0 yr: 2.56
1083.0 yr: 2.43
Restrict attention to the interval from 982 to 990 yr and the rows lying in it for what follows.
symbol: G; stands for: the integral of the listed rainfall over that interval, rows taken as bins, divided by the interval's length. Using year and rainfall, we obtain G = 2.15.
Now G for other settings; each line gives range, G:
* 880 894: 2.40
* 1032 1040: 2.57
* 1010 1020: 2.26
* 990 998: 1.38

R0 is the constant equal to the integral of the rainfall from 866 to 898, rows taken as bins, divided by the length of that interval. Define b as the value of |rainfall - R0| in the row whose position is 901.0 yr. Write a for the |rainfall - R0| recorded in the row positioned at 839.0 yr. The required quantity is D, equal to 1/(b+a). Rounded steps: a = 0.12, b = 0.19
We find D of 3.2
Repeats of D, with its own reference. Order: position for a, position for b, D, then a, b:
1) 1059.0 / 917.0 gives 5.0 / 0.00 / 0.20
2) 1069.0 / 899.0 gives 19.5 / 0.04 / 0.02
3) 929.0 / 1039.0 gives 2.4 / 0.19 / 0.23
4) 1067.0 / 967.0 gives 2.9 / 0.10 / 0.25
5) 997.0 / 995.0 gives 0.4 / 0.90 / 1.37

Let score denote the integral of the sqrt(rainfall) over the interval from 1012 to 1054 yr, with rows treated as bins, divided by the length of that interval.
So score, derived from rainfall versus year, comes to 1.59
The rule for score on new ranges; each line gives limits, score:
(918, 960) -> 1.50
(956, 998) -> 1.41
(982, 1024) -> 1.44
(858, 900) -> 1.56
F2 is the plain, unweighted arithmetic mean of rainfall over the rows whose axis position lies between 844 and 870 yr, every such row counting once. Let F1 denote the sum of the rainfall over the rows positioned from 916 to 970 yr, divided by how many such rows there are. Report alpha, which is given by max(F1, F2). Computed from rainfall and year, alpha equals 2.54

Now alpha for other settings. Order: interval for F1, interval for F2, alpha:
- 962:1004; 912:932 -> 2.28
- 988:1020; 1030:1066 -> 2.53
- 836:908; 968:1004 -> 2.48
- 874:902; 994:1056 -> 2.38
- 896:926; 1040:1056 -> 2.47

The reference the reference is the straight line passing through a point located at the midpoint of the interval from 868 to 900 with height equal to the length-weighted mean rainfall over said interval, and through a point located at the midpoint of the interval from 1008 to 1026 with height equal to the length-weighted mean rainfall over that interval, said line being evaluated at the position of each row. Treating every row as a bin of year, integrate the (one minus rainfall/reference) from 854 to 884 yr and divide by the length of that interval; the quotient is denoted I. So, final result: -0.04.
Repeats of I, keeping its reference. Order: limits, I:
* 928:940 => 0.04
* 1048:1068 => -0.05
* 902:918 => 0.05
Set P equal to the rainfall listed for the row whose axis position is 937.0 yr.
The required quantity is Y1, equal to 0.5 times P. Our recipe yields 1.20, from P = 2.4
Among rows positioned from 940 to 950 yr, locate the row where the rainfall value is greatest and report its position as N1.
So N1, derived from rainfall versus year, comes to 941.0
